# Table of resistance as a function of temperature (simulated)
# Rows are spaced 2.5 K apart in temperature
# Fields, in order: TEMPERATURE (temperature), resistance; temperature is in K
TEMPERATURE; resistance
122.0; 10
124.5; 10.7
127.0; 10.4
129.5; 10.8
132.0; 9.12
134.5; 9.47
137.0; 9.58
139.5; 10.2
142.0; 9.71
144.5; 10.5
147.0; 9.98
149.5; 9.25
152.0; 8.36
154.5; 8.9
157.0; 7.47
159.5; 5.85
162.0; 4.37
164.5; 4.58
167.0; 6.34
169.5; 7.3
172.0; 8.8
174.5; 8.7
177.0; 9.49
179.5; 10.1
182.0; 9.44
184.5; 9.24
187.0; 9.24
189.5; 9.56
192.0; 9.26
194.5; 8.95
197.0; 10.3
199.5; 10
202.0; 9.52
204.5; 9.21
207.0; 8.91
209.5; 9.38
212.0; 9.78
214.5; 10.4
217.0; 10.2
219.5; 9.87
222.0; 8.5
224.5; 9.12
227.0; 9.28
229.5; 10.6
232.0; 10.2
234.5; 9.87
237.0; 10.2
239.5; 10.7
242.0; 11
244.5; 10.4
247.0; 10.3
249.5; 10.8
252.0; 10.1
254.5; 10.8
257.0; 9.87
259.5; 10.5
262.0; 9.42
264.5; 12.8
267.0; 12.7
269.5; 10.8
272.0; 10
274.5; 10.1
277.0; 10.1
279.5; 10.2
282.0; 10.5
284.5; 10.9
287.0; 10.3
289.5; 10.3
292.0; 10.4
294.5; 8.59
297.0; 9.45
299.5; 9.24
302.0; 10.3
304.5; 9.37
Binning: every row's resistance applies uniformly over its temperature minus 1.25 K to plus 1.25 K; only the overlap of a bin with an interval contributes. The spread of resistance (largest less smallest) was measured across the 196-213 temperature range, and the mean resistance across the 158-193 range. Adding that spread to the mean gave 9.4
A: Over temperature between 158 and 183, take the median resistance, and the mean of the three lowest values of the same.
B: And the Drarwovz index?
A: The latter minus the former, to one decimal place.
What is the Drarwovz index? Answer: -3.1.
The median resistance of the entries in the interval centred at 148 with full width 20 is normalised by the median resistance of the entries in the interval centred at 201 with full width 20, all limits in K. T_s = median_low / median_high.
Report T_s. 1.02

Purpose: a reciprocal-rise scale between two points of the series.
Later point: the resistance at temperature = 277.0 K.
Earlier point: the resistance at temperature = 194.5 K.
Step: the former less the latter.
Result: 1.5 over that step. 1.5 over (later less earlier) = 1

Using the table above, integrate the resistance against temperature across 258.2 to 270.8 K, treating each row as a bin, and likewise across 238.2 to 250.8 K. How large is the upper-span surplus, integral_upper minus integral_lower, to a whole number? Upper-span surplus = 8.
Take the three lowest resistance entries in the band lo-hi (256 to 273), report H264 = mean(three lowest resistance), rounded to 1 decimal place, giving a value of 9.8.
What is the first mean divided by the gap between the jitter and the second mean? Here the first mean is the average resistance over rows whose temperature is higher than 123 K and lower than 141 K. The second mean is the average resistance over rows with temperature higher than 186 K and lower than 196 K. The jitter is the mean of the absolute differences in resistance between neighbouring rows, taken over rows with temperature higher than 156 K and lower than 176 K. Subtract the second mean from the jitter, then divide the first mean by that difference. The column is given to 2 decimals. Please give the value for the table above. -1.23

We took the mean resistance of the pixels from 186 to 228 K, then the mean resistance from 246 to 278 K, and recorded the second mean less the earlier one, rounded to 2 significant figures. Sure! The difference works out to 1.1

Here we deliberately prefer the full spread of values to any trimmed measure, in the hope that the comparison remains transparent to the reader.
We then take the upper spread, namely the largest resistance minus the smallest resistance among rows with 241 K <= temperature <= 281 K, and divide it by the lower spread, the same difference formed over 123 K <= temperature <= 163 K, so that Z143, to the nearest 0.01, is 0.53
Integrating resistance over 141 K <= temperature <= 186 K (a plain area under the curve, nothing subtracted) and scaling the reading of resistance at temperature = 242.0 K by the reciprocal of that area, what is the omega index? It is 0.030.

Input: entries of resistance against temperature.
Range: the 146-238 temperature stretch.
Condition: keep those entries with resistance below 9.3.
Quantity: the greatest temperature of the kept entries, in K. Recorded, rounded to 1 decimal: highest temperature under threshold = 227.0 K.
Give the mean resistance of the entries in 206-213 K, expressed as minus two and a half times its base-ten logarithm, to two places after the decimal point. -2.43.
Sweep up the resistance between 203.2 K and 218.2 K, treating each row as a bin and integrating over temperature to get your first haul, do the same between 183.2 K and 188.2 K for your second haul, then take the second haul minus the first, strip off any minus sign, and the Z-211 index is 98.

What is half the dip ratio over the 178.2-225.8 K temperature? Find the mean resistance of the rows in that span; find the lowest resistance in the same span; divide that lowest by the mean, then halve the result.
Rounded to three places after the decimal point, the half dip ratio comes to 0.446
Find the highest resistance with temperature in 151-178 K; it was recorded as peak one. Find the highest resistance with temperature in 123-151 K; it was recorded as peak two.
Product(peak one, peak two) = 102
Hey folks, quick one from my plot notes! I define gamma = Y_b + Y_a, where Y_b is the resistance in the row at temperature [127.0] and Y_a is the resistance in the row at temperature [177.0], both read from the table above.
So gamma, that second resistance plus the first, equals 19.9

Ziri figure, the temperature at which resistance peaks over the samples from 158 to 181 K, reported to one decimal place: 179.5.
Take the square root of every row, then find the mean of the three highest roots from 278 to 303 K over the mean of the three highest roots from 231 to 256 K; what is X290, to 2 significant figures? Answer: 0.99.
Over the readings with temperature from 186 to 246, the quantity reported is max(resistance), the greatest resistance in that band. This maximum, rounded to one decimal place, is 11.0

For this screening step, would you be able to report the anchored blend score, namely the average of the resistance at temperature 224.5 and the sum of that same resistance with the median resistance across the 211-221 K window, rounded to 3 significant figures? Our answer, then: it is 14.1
